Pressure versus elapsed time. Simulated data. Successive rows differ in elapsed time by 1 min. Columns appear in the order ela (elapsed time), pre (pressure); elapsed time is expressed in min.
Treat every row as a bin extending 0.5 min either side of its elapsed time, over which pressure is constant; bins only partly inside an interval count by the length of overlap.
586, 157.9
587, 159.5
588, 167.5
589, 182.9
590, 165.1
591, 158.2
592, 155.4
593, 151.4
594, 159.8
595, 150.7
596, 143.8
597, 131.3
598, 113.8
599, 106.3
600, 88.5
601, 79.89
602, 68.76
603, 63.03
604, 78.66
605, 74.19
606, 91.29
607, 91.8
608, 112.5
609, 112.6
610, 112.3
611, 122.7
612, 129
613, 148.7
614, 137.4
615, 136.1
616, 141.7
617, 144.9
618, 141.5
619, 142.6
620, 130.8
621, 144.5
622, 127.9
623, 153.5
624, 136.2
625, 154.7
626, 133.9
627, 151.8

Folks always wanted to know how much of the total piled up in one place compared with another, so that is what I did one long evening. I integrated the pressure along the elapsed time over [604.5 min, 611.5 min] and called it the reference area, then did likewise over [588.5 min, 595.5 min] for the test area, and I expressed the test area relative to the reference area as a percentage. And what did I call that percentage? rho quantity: 157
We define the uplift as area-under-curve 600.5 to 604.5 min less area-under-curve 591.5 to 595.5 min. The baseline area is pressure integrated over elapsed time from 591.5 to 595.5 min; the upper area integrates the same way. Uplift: -327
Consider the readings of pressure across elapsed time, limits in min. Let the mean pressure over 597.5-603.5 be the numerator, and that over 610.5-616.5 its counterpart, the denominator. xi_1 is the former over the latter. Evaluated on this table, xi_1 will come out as 0.64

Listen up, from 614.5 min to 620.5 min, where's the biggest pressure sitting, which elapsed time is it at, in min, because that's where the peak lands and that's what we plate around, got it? 617 min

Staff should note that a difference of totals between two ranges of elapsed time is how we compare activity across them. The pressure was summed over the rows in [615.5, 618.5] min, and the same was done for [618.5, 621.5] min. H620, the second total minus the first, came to -10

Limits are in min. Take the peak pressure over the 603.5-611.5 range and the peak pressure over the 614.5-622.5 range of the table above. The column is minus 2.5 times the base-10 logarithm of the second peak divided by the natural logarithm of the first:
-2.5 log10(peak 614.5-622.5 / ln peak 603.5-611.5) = -3.70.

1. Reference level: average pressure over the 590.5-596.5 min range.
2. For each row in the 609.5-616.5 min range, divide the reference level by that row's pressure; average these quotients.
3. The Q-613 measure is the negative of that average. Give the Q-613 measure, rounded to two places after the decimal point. -1.16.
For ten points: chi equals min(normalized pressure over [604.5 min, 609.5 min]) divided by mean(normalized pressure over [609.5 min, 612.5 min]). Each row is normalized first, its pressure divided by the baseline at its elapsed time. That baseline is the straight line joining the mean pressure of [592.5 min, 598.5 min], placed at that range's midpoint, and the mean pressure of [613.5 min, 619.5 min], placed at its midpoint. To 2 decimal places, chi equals 0.61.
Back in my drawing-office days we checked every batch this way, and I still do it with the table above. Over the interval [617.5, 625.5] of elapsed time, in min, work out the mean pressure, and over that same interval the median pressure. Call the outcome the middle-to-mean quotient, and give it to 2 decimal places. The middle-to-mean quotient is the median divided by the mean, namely 1.00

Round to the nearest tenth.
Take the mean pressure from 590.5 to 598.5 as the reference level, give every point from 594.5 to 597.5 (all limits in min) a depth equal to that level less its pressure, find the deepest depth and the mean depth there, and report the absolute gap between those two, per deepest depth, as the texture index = 0.7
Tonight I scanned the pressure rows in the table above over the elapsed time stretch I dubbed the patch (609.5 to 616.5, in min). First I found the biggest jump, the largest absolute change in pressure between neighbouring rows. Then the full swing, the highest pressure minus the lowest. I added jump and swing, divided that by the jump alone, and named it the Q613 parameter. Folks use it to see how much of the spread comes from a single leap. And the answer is 2.8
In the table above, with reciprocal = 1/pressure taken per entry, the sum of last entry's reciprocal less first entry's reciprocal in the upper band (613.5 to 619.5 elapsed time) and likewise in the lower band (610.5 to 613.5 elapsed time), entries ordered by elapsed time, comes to -0.0017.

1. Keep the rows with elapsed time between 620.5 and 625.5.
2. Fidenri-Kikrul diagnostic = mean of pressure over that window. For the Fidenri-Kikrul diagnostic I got 143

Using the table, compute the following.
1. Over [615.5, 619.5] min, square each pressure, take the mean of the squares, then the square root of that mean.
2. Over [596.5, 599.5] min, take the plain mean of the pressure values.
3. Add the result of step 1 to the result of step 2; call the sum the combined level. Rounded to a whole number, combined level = 260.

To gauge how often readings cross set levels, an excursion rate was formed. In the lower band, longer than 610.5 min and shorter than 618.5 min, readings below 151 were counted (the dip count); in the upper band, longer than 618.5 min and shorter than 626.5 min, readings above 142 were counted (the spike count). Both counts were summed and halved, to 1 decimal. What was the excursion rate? 6.0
